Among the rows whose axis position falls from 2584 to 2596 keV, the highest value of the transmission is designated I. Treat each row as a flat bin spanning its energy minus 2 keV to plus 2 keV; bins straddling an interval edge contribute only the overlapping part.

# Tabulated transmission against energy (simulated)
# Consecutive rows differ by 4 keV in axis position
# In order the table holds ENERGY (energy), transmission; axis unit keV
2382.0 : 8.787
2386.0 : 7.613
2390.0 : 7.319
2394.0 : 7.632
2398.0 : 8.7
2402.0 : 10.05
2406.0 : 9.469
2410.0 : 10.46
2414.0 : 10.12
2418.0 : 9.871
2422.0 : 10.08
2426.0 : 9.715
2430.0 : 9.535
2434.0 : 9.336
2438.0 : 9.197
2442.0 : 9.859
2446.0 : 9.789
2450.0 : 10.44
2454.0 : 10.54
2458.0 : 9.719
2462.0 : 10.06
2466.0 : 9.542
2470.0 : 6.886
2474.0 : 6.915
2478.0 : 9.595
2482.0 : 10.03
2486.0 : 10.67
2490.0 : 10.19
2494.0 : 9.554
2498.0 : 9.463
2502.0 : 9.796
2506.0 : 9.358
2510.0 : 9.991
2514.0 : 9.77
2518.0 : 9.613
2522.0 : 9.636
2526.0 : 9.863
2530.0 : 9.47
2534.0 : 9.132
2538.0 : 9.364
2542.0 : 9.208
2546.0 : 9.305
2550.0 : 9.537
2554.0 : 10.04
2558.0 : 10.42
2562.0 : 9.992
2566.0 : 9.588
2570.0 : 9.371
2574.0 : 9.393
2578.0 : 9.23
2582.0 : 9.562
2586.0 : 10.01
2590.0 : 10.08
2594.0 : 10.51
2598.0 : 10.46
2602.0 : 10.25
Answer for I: 10.51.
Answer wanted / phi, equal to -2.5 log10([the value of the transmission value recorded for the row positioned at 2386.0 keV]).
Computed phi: -2.20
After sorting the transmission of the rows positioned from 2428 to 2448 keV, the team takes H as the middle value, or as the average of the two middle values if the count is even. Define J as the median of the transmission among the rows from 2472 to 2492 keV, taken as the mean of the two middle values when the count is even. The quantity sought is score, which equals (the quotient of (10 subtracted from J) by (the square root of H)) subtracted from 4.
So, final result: 3.99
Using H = 9.5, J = 10.0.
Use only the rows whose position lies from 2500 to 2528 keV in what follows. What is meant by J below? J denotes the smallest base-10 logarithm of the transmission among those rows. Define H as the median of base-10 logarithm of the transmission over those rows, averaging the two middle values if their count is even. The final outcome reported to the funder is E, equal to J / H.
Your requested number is 0.981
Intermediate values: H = 0.990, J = 0.971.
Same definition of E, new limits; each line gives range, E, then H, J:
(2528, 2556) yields 0.989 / 0.971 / 0.961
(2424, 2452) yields 0.976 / 0.987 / 0.964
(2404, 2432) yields 0.982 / 0.994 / 0.976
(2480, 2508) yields 0.980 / 0.991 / 0.971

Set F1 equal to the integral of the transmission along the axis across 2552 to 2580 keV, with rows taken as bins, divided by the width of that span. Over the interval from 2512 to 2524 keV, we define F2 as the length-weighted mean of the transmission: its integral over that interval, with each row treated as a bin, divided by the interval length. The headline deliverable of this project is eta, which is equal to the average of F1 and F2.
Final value 9.70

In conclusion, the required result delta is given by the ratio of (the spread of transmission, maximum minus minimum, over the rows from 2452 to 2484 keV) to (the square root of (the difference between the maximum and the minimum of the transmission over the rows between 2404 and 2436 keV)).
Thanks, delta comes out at 3.4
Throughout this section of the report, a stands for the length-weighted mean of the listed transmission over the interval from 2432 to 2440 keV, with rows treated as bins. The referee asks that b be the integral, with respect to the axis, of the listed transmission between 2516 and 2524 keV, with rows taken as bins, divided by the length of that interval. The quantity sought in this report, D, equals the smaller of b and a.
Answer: 9.3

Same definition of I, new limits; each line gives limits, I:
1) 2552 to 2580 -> 10.42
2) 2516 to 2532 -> 9.863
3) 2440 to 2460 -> 10.54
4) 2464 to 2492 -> 10.67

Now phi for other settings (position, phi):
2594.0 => -2.55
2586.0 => -2.50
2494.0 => -2.45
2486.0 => -2.57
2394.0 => -2.21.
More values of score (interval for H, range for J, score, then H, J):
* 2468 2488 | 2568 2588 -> 4.20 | 9.6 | 9.4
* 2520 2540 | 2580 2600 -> 3.97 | 9.5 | 10.1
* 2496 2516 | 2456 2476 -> 4.15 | 9.8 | 9.5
